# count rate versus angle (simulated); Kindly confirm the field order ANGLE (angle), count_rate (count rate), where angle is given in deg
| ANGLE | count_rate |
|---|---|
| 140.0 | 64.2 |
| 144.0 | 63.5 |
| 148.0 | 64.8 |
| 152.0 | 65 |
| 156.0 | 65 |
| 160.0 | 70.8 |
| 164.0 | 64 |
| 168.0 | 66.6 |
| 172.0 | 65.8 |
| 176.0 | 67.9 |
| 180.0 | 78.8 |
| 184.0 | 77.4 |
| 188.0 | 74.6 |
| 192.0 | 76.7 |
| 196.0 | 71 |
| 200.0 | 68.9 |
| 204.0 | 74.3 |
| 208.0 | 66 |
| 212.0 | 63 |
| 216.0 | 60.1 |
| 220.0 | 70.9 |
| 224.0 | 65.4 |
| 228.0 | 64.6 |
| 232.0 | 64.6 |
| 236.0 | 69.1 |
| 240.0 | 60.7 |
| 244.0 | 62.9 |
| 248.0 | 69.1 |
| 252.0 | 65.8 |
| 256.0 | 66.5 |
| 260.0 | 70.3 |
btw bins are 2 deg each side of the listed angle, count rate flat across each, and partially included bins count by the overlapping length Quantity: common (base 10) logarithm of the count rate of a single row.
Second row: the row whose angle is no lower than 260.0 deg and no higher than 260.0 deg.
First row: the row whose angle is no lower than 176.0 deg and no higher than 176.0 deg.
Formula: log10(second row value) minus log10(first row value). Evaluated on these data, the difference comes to 0.02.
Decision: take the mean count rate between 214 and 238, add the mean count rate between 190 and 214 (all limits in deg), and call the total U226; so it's 136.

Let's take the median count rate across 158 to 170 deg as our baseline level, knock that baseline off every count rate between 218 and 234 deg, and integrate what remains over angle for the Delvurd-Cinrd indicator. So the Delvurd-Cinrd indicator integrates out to -4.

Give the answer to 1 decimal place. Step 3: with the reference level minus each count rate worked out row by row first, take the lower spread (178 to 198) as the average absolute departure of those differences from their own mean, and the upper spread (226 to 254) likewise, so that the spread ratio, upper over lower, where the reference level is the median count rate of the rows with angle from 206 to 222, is 1.0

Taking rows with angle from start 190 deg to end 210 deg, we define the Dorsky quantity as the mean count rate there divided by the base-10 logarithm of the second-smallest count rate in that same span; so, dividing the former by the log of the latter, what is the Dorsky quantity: 38.8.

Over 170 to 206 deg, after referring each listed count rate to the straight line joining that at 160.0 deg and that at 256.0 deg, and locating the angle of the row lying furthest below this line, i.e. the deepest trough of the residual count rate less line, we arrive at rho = 172.0 deg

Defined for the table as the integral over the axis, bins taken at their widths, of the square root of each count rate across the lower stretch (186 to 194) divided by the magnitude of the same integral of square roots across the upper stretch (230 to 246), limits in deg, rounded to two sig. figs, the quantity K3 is 0.54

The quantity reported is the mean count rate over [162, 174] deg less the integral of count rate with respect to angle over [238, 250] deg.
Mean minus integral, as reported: -705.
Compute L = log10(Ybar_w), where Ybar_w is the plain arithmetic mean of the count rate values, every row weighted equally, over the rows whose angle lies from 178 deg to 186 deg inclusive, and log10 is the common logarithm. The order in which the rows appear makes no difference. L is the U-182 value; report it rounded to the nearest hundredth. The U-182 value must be 1.89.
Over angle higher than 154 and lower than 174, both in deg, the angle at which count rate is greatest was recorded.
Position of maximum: 160.0 deg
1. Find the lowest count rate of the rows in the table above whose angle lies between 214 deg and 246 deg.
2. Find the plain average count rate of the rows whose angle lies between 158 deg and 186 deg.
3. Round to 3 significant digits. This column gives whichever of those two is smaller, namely 60.1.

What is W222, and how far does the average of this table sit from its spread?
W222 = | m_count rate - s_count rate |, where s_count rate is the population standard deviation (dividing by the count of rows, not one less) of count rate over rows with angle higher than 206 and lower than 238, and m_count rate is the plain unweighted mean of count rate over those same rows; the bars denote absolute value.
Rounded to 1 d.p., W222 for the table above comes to 62.3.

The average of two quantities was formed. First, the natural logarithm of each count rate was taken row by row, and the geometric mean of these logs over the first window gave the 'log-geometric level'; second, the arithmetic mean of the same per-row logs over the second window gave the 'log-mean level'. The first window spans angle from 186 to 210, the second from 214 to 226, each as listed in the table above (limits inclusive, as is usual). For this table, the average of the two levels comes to 4.23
